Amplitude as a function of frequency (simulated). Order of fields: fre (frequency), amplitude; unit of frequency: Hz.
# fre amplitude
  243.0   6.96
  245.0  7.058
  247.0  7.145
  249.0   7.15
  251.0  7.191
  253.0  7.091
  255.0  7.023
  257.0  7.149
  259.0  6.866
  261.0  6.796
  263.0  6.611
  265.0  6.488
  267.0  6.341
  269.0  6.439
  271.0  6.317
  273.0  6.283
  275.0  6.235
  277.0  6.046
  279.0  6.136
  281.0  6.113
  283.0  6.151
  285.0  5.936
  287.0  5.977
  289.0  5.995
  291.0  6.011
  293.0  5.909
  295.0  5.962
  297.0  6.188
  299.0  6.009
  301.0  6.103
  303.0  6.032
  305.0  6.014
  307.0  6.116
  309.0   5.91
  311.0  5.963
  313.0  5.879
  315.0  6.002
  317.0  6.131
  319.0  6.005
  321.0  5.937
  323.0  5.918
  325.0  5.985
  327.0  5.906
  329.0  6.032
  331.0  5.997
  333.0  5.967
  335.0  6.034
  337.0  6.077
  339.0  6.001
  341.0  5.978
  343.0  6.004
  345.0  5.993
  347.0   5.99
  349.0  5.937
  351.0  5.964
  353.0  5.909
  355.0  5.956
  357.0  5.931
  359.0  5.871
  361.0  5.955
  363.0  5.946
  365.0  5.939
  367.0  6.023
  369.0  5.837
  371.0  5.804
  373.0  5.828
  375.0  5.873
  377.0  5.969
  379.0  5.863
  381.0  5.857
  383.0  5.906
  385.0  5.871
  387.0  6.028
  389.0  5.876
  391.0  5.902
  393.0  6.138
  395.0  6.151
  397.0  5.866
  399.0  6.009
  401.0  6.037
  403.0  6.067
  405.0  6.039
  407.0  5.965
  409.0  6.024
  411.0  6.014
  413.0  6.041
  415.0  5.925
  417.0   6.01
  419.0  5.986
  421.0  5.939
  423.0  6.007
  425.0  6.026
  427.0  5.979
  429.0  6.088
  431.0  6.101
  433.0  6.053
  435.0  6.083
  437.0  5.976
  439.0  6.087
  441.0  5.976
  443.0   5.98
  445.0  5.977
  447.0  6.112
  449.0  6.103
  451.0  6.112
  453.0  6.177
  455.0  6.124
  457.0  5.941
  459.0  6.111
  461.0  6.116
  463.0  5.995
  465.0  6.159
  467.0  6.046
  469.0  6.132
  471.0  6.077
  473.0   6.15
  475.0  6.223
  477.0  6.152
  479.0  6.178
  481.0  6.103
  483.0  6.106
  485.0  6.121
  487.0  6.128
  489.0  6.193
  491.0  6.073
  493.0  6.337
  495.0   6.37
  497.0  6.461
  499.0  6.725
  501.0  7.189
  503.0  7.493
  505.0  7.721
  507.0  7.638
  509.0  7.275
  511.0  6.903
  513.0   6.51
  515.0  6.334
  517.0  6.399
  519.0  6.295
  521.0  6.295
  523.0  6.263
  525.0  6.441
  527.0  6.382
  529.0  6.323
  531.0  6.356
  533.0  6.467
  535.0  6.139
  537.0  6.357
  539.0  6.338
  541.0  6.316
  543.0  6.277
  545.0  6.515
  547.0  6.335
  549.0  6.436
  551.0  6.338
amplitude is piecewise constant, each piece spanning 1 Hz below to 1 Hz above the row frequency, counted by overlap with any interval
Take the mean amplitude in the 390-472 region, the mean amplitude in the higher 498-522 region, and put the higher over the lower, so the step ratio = 1.14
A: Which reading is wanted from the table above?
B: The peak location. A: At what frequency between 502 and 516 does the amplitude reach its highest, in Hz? 505.0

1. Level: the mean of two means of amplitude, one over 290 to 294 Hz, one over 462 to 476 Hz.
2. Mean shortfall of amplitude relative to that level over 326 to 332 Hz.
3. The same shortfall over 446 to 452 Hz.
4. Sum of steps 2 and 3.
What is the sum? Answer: -0.016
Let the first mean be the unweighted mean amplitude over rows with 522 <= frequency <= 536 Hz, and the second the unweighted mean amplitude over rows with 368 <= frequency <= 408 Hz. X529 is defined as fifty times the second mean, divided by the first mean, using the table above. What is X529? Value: 46.9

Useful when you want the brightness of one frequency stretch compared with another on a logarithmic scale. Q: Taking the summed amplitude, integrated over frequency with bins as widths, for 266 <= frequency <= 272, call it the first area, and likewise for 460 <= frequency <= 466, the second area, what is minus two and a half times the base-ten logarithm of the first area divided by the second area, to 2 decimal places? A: -0.05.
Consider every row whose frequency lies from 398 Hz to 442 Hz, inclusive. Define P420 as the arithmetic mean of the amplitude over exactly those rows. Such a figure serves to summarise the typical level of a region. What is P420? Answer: 6.02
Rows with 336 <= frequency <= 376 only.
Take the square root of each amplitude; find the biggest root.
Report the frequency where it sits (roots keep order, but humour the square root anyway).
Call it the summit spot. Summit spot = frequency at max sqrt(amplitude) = 337.0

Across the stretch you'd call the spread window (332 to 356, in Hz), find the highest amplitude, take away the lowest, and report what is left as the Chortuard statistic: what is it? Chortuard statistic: 0.17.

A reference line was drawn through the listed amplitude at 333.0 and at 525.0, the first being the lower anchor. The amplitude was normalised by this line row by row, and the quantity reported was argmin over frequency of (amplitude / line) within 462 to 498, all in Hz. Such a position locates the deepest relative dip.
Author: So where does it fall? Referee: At 463.0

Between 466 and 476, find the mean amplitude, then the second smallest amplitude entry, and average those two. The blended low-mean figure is 6.10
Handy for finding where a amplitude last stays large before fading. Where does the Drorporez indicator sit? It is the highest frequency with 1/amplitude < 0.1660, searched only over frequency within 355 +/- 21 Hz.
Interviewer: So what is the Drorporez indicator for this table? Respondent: 337.0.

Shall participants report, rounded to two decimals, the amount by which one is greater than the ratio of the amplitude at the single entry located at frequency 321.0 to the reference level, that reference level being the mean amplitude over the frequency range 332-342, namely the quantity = 0.01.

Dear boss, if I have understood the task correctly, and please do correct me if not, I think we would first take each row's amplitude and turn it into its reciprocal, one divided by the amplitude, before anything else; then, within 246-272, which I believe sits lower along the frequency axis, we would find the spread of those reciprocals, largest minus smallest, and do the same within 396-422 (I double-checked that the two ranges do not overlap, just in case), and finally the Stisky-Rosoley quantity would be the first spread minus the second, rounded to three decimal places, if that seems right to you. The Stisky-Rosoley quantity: 0.014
